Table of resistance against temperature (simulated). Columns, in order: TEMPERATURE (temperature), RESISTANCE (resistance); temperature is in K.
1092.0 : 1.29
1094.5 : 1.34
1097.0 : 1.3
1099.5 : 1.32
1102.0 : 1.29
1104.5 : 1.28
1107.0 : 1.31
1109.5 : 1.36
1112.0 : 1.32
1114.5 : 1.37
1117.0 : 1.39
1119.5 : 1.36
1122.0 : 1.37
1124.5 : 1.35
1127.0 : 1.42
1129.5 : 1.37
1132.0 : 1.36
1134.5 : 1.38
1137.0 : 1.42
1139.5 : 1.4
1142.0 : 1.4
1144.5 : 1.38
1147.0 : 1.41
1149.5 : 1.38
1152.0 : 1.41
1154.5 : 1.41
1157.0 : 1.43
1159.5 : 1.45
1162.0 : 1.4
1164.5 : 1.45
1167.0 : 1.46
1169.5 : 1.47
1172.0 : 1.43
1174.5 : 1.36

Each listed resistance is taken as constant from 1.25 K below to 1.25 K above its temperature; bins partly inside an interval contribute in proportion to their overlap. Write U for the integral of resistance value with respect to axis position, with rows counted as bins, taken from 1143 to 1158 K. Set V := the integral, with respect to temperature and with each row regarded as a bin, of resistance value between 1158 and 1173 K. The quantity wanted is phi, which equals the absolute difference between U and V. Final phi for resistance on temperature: 0.61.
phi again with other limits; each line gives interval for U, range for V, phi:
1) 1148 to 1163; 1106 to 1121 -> 0.91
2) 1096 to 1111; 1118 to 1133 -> 0.93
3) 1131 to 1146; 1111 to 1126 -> 0.44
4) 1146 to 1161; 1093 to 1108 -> 1.63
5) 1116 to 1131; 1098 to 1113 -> 0.95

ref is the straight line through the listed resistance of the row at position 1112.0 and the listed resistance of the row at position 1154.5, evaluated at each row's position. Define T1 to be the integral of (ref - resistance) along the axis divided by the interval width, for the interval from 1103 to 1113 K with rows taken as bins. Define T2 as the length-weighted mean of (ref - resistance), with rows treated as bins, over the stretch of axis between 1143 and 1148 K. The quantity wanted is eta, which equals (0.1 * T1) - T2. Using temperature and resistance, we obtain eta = 0.0030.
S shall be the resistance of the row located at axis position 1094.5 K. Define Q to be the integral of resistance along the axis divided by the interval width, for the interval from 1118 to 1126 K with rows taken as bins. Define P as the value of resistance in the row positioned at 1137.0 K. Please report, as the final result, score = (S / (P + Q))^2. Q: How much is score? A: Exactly 0.23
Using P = 1.42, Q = 1.36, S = 1.34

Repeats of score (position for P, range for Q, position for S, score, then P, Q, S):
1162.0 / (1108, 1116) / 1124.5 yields 0.24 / 1.4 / 1.35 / 1.35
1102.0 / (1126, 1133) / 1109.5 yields 0.26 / 1.29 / 1.38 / 1.36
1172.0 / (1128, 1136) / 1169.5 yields 0.28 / 1.43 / 1.37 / 1.47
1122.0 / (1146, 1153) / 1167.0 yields 0.28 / 1.37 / 1.40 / 1.46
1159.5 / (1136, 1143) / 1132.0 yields 0.23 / 1.45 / 1.41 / 1.36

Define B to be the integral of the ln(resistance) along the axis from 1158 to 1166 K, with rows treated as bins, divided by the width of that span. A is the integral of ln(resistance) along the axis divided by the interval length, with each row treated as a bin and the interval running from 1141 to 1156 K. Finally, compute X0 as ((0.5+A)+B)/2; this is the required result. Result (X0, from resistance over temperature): 0.598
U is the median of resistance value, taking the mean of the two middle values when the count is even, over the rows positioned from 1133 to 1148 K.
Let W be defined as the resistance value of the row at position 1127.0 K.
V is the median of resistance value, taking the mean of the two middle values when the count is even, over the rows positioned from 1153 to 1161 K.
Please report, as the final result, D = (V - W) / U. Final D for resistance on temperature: 0.007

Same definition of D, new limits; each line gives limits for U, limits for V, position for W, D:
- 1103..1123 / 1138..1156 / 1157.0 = -0.022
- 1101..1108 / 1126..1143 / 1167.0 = -0.047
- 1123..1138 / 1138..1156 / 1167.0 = -0.044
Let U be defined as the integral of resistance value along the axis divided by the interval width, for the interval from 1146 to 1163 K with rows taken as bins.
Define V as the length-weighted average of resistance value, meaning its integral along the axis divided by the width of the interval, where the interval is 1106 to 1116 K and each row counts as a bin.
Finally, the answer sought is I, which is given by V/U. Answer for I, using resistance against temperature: 0.95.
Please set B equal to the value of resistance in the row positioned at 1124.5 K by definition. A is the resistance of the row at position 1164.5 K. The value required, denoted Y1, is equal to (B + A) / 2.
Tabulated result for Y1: 1.40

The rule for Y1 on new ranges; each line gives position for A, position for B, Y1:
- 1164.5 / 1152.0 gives 1.43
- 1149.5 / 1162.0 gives 1.39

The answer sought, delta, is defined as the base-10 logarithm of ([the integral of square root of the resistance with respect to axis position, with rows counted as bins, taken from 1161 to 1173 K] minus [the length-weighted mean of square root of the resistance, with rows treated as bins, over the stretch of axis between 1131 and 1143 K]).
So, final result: 1.12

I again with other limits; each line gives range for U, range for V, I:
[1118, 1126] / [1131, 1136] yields 1.01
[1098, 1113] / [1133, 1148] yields 1.06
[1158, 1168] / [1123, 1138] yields 0.96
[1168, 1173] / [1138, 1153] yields 0.96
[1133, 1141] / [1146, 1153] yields 1.00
